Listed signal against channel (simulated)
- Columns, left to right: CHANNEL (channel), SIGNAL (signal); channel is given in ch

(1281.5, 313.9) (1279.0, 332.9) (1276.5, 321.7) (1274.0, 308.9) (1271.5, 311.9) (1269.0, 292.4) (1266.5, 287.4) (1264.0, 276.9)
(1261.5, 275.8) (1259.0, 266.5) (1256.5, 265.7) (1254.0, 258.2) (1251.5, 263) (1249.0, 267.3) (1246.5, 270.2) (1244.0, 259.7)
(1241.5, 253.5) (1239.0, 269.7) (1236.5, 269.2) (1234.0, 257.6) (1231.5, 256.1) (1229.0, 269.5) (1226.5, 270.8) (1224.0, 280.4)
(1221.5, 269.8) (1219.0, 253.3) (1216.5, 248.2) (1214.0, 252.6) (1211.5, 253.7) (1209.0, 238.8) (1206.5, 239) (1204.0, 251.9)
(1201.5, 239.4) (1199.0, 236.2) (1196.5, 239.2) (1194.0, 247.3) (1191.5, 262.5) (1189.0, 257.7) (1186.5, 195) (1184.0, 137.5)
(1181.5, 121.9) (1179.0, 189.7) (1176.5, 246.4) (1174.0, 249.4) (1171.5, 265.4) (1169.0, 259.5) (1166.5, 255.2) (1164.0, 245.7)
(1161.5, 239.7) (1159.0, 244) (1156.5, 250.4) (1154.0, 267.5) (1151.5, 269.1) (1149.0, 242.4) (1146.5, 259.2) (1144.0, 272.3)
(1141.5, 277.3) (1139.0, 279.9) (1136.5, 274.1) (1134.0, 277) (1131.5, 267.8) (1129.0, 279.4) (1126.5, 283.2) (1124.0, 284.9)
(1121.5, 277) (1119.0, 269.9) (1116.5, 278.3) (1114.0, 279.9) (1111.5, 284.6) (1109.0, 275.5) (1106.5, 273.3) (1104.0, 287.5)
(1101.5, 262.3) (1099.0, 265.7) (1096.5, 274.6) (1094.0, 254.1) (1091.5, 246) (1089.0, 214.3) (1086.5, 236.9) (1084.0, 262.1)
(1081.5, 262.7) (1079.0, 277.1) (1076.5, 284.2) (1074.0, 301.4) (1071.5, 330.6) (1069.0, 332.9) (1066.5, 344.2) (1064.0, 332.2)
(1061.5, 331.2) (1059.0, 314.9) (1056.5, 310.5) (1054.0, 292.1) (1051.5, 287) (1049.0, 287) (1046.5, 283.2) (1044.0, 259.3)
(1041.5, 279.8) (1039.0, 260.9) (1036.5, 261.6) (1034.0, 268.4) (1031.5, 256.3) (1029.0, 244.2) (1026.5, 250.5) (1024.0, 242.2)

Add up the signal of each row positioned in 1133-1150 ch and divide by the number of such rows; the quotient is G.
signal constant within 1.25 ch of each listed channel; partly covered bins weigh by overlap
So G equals 269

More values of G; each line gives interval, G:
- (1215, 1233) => 264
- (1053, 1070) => 323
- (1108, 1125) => 279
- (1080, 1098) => 250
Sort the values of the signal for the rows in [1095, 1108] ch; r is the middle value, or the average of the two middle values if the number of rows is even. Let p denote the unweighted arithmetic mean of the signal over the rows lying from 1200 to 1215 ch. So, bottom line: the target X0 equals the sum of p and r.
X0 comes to 519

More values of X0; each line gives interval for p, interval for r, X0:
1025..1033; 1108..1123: 528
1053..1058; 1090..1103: 564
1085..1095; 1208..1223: 491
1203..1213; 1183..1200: 485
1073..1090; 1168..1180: 512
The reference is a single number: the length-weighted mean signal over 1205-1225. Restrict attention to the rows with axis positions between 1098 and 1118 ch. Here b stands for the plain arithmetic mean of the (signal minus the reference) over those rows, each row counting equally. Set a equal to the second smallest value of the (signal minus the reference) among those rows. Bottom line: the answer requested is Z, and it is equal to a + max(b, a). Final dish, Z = 33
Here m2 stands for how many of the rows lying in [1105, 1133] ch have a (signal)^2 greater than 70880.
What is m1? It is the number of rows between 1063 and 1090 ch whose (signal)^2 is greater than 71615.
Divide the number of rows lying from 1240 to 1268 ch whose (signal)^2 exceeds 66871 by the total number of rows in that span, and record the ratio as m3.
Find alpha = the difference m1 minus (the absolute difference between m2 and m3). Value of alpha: -3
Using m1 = 7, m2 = 11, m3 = 0.82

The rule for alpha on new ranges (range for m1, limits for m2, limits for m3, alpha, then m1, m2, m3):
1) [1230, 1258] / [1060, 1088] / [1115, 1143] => -4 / 3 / 8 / 1.00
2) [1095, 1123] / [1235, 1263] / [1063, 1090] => 4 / 9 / 6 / 0.82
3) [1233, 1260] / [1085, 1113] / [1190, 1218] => -2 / 3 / 5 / 0.09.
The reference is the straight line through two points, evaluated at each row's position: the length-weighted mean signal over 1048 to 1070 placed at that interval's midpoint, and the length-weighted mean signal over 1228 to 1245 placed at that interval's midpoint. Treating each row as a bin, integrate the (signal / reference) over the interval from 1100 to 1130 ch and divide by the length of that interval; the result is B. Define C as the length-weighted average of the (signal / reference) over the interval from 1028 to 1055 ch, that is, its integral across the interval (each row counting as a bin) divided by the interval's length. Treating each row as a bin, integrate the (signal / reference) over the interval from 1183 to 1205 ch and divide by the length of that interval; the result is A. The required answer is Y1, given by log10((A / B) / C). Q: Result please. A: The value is 0.027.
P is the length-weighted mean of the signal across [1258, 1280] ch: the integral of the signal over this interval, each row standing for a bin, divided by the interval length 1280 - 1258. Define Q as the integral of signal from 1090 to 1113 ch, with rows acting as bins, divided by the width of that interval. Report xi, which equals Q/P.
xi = 0.90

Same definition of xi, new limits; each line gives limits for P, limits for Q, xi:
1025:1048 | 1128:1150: 1.03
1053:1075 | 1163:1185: 0.68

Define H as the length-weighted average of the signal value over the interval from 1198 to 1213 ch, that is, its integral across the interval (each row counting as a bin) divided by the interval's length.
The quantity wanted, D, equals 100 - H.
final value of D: -143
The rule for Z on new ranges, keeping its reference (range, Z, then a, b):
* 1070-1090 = 0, -17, 17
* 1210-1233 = 6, -2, 7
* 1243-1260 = 16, 6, 10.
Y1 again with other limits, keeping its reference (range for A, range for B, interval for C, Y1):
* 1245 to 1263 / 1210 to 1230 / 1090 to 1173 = 0.065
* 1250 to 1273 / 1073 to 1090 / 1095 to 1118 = 0.145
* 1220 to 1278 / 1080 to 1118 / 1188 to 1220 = 0.128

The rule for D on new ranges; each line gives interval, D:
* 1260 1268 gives -180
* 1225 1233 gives -166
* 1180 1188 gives -56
